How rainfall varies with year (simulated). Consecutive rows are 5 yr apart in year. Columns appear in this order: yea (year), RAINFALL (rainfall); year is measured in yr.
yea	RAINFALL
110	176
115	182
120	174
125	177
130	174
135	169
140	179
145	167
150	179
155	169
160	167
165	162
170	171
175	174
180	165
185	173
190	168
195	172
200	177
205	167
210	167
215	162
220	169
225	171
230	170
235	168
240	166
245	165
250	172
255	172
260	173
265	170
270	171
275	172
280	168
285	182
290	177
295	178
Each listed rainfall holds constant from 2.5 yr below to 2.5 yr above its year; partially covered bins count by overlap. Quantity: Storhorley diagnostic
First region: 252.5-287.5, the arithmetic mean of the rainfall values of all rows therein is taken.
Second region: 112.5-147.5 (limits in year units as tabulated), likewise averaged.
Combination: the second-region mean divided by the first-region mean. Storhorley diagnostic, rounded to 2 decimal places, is 1.01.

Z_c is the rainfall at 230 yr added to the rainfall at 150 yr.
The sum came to 349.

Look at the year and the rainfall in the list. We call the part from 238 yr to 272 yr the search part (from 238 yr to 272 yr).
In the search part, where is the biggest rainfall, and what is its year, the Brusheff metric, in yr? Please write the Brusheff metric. 260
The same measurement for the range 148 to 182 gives 150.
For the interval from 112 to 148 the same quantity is 115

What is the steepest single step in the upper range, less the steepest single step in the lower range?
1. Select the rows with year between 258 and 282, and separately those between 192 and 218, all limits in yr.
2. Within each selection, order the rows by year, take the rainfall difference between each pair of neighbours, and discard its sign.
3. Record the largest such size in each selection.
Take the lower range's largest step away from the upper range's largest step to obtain -6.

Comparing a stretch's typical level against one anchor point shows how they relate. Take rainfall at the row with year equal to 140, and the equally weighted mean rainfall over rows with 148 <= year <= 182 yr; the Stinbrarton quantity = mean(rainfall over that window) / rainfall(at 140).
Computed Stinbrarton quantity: 0.95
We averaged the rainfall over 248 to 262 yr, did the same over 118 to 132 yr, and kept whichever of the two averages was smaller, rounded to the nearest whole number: 172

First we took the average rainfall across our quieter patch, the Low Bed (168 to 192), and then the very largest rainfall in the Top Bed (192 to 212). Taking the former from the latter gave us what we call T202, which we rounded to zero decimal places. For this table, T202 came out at 7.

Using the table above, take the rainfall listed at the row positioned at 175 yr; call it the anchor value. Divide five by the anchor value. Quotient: 0.0287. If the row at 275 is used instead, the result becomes 0.0291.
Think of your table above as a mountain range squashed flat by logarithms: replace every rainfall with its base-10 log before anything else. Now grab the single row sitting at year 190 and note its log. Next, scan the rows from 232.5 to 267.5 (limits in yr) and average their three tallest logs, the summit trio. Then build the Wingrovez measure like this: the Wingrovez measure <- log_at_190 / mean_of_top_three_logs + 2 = 3.00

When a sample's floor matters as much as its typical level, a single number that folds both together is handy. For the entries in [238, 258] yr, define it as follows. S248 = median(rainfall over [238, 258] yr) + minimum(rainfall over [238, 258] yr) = 334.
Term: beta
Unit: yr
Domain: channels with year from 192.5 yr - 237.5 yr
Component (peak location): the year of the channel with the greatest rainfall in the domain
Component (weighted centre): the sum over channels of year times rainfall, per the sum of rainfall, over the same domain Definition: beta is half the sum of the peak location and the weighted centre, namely 207.5 yr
